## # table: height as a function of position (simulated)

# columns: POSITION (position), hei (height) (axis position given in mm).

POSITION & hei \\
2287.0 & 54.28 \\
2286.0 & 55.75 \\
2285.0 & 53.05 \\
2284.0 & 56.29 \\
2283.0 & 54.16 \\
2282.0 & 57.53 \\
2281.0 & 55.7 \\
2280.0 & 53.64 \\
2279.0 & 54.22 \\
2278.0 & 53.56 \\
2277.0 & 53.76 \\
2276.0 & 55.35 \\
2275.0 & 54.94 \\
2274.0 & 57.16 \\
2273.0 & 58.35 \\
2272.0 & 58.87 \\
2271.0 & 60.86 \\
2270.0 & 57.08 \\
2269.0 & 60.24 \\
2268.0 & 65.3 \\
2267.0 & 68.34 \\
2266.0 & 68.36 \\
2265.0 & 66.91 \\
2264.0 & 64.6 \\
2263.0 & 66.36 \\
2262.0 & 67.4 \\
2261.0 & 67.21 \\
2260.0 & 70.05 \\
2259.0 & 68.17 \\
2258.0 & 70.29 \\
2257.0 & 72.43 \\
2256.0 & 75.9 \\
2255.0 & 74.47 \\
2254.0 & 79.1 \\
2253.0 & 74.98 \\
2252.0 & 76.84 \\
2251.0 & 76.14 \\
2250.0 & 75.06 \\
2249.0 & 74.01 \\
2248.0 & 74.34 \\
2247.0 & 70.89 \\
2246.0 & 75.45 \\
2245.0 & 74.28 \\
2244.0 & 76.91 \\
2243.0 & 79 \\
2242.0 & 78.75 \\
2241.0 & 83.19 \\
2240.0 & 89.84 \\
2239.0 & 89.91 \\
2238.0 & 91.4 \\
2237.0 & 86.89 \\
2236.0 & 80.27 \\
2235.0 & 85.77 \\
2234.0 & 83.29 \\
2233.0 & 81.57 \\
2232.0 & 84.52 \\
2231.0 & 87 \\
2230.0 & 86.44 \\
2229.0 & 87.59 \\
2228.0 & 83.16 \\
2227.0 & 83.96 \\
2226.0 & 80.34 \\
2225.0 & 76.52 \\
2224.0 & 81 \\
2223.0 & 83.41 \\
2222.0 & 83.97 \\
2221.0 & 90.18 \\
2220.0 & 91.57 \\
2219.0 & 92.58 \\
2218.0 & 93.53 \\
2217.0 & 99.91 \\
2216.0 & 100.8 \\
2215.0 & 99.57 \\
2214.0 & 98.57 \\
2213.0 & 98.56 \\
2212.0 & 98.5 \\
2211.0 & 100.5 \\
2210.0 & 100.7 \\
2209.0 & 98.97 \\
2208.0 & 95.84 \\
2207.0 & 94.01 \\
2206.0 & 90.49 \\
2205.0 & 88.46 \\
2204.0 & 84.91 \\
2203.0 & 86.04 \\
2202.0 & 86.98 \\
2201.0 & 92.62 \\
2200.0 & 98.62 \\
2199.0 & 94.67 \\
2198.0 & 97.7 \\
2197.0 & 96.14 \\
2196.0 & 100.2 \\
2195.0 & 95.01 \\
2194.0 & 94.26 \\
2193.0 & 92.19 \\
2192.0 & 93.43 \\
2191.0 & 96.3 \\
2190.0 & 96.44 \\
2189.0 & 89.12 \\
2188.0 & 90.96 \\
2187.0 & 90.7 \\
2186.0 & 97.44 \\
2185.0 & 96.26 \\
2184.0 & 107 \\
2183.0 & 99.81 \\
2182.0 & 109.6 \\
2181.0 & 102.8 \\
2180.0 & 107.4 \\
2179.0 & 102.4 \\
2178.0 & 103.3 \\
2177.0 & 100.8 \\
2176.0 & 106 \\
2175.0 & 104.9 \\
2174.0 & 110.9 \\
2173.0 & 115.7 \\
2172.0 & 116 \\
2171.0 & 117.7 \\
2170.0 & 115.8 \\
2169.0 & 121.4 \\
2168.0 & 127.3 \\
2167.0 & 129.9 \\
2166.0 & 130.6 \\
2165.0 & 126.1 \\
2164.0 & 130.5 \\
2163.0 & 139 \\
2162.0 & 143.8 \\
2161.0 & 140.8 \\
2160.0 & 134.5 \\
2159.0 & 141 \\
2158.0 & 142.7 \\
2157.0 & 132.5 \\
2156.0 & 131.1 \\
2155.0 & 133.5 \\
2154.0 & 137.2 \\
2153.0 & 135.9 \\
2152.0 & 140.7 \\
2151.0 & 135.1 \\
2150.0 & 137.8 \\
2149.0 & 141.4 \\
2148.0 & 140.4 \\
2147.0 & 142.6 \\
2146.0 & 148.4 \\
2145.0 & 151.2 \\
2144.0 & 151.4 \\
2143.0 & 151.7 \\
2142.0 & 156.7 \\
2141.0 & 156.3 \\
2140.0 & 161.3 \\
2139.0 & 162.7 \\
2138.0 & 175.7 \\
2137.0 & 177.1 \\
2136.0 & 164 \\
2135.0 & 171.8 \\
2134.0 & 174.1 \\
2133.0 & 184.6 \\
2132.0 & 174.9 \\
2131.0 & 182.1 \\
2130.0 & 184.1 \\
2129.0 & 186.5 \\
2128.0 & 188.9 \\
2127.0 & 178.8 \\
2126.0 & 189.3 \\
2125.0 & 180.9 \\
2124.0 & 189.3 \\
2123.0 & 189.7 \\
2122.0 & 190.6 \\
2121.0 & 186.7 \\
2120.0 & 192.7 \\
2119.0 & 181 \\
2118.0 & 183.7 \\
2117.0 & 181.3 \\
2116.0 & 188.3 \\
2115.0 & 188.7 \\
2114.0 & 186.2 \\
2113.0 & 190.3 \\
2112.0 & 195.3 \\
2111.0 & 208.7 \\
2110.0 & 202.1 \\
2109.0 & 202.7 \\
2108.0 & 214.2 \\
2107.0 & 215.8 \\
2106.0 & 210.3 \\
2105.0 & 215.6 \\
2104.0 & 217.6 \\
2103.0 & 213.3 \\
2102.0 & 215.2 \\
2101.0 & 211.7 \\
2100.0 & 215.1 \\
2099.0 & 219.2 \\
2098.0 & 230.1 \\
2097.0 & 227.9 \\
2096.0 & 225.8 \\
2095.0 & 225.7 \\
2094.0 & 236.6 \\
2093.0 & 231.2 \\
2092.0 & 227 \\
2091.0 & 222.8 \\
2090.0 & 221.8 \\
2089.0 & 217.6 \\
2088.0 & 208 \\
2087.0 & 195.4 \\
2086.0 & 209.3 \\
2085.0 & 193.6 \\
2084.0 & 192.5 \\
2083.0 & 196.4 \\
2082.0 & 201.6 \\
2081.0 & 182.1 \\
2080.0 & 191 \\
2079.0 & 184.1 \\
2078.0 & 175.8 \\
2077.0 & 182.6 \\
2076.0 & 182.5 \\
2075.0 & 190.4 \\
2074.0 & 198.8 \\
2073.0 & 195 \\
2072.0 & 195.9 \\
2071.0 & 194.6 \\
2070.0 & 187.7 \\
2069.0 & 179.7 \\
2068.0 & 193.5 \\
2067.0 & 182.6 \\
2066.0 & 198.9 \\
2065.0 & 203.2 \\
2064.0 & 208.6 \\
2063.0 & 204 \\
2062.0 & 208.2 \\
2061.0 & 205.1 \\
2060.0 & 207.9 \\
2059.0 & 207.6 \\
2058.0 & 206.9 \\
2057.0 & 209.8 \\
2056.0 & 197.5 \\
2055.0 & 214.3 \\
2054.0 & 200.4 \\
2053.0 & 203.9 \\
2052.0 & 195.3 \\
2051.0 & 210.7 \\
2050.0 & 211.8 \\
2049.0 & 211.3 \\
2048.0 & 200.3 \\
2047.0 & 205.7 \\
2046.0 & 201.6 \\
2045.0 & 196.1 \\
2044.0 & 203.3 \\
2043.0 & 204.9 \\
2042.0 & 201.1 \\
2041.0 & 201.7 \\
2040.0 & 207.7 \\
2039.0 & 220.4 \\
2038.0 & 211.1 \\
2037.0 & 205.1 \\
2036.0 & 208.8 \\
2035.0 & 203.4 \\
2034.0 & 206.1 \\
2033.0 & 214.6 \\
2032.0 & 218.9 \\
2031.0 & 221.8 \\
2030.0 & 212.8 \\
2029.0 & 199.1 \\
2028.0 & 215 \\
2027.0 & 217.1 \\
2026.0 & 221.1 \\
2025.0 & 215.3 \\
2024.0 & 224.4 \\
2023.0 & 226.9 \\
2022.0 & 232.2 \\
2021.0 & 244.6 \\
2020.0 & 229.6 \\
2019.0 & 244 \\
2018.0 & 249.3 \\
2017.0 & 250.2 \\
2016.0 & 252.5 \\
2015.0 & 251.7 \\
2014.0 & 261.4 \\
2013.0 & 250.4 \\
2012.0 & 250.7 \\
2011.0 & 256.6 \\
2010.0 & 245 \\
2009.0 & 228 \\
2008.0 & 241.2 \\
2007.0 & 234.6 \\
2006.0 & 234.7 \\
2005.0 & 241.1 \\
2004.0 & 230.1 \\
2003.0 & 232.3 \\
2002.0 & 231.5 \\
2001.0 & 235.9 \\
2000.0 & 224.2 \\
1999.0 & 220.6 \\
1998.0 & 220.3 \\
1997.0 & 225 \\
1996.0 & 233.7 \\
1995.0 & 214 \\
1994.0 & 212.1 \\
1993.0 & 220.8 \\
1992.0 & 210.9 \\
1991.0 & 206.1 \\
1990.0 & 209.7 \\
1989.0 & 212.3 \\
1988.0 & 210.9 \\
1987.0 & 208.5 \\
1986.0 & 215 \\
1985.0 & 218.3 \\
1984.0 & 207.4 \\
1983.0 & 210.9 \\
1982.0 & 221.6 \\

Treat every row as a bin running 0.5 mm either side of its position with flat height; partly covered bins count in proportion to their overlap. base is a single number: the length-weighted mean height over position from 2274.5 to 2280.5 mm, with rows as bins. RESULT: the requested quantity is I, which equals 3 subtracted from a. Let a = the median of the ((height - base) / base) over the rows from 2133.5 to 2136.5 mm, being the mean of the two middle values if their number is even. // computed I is -0.8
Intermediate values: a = 2.2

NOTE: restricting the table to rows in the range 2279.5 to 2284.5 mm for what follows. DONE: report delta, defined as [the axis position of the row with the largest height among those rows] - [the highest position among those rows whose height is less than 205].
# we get -2 mm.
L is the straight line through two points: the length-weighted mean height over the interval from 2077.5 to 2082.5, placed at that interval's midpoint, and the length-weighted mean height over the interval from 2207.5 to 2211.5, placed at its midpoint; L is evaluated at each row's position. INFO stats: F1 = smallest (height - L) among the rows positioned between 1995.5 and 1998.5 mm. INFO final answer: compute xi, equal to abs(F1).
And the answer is 22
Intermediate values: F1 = -22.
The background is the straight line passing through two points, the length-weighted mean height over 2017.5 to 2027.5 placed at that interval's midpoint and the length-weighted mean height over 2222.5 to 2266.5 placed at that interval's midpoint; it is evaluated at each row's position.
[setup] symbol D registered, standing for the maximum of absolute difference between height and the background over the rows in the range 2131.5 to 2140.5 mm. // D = 30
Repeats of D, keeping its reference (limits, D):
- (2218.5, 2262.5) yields 15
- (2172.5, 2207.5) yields 27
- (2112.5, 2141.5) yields 31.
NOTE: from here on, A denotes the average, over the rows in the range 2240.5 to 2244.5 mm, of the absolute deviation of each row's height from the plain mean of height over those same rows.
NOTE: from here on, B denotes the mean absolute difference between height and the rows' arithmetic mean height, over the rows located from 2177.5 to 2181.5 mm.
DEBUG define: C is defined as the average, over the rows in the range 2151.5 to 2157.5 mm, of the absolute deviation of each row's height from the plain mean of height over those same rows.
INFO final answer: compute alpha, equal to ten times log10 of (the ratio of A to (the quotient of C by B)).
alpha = 0.6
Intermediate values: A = 1.9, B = 1.7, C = 2.8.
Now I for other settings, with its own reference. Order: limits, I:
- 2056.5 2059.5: -0.2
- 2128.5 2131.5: -0.6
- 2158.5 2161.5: -1.4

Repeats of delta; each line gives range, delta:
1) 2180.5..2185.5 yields -3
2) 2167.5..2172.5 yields -4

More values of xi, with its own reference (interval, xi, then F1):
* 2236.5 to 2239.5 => 7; 7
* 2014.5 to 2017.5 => 21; 21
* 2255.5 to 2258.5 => 4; 4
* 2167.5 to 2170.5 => 10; -10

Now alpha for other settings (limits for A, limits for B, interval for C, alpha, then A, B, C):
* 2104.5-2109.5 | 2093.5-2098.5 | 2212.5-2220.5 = 6.3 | 4.2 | 3.3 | 3.2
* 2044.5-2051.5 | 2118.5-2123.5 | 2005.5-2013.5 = 3.4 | 5.2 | 3.4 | 8.0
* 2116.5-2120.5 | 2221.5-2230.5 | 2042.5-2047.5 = 5.5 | 4.0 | 2.4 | 2.8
